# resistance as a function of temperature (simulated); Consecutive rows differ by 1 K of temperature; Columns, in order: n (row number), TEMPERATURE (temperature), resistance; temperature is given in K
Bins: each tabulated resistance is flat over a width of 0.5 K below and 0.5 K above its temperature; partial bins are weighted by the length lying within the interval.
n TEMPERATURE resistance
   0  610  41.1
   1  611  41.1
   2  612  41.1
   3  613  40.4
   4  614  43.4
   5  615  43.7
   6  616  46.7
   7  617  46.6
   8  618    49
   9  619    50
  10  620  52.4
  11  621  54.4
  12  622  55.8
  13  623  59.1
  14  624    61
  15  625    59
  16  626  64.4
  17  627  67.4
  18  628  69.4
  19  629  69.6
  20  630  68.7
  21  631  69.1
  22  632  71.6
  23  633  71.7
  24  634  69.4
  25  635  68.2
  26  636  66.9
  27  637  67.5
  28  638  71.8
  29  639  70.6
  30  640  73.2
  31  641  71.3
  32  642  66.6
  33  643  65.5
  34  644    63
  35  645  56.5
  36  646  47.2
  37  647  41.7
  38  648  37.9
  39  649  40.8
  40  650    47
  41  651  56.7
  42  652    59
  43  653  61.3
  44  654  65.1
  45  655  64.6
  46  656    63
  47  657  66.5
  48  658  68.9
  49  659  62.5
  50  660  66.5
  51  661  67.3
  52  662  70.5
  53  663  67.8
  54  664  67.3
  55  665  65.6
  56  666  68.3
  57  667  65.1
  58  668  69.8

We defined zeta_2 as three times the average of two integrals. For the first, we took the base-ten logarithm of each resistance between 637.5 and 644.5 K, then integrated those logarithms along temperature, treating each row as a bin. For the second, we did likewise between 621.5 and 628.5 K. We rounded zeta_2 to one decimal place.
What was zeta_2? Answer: 38.1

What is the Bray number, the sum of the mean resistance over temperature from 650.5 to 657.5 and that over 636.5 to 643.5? 132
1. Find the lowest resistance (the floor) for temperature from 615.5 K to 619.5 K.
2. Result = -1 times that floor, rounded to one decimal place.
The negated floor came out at -46.6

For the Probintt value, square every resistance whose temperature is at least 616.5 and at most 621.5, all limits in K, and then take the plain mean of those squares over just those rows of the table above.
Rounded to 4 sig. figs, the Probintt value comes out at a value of 2556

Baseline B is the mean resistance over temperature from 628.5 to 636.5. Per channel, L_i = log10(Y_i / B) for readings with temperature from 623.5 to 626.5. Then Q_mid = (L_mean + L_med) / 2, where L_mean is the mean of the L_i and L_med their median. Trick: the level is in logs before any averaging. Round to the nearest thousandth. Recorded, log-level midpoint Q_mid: -0.055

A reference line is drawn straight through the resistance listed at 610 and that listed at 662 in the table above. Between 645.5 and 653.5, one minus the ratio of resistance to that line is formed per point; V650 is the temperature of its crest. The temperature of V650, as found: 648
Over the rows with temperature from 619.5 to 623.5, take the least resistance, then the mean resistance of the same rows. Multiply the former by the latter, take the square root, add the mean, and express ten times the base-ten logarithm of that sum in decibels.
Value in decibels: 20.39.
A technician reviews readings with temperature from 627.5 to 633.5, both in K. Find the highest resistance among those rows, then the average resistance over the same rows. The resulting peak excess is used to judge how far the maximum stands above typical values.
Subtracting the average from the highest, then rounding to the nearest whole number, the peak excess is 2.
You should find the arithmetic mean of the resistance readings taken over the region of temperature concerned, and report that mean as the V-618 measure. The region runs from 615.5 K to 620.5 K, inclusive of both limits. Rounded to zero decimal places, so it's 49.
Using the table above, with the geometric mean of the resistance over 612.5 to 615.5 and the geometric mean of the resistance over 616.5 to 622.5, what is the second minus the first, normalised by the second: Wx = 0.17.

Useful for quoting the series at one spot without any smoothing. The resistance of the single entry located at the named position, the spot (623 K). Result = 59.1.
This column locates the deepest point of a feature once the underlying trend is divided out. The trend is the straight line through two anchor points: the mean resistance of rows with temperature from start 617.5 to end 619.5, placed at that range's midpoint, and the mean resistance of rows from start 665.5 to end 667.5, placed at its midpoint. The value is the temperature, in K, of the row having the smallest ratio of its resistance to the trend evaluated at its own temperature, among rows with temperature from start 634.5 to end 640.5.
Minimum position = 636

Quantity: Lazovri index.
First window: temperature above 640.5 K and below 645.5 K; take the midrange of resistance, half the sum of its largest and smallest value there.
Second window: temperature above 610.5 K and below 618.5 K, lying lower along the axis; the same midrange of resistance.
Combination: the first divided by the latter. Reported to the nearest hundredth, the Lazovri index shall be 1.43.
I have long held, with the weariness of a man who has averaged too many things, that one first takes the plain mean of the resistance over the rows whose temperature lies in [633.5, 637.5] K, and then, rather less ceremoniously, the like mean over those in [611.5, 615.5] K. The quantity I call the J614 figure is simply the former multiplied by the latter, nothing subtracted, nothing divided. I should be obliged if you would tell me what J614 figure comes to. 2866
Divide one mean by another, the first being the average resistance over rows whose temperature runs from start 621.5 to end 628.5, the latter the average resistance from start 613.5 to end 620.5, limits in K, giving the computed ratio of 1.31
